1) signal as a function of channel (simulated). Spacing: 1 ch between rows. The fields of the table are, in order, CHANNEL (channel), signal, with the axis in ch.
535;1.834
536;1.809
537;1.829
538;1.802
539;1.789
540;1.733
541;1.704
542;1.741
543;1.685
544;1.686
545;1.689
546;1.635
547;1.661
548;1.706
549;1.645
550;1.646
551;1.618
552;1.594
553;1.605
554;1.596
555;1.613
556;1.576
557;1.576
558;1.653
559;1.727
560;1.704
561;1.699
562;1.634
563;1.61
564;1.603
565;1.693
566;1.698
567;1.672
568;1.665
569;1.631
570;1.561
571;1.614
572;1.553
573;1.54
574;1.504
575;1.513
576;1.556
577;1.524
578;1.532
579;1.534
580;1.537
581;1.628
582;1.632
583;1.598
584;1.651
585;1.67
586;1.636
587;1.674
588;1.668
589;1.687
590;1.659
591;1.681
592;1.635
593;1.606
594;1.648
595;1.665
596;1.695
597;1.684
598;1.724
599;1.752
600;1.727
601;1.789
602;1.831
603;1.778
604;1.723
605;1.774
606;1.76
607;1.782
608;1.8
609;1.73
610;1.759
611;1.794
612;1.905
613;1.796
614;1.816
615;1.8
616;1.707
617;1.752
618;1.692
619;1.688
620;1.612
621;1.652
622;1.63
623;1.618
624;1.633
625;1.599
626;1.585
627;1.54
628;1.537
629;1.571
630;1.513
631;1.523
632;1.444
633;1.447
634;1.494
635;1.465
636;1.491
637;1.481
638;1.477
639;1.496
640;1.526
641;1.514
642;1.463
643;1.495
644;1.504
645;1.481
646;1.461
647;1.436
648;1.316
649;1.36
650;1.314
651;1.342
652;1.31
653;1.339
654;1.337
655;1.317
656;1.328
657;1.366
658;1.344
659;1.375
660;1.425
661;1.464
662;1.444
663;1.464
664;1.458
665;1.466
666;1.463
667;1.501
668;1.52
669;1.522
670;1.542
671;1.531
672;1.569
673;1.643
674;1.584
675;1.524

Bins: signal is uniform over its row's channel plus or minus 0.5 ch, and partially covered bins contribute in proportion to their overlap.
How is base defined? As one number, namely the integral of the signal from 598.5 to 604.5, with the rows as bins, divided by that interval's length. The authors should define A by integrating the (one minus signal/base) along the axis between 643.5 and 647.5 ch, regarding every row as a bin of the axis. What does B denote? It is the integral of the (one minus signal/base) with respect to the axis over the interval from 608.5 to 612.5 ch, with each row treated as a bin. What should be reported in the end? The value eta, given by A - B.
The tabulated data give 0.7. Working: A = 0.7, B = -0.07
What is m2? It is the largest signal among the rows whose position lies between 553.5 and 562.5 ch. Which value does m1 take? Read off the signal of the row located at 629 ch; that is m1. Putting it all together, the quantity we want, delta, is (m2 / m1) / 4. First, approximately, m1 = 1.571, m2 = 1.727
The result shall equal 0.27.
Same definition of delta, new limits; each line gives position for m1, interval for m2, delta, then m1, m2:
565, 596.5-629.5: 0.28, 1.693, 1.905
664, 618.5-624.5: 0.29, 1.458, 1.688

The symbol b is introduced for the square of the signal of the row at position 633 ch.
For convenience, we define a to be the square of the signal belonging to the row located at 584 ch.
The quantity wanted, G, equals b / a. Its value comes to 0.77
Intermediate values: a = 2.7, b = 2.09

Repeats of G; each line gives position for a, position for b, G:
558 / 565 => 1.05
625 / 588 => 1.09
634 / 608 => 1.45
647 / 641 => 1.11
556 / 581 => 1.07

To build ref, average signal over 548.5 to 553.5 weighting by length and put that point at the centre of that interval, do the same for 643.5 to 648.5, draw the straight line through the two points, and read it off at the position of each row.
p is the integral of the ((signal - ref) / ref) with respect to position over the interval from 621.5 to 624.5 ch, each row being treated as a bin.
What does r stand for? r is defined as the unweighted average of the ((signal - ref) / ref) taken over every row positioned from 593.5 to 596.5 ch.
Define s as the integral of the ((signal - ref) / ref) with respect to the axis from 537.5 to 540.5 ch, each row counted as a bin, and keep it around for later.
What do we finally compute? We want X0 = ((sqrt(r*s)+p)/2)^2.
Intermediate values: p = 0.290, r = 0.09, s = 0.24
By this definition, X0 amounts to 0.047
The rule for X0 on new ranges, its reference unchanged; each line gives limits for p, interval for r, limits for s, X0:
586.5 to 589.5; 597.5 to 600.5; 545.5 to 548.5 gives 0.029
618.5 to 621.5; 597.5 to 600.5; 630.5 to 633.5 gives 0.033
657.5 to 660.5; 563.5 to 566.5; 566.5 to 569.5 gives 0.000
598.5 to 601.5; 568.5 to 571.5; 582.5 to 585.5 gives 0.060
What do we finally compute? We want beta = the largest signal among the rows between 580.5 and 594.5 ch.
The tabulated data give 1.687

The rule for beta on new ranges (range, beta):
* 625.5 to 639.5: 1.585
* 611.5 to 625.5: 1.905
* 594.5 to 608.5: 1.831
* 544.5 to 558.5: 1.706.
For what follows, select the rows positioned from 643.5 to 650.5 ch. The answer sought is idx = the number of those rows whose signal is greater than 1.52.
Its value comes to 0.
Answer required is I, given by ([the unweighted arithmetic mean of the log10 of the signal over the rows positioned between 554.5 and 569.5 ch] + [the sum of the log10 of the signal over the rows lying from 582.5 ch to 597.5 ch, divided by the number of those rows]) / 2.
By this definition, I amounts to 0.218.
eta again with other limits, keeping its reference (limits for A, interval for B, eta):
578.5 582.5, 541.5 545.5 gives 0.3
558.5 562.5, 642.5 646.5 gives -0.5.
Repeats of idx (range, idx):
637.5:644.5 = 1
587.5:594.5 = 7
